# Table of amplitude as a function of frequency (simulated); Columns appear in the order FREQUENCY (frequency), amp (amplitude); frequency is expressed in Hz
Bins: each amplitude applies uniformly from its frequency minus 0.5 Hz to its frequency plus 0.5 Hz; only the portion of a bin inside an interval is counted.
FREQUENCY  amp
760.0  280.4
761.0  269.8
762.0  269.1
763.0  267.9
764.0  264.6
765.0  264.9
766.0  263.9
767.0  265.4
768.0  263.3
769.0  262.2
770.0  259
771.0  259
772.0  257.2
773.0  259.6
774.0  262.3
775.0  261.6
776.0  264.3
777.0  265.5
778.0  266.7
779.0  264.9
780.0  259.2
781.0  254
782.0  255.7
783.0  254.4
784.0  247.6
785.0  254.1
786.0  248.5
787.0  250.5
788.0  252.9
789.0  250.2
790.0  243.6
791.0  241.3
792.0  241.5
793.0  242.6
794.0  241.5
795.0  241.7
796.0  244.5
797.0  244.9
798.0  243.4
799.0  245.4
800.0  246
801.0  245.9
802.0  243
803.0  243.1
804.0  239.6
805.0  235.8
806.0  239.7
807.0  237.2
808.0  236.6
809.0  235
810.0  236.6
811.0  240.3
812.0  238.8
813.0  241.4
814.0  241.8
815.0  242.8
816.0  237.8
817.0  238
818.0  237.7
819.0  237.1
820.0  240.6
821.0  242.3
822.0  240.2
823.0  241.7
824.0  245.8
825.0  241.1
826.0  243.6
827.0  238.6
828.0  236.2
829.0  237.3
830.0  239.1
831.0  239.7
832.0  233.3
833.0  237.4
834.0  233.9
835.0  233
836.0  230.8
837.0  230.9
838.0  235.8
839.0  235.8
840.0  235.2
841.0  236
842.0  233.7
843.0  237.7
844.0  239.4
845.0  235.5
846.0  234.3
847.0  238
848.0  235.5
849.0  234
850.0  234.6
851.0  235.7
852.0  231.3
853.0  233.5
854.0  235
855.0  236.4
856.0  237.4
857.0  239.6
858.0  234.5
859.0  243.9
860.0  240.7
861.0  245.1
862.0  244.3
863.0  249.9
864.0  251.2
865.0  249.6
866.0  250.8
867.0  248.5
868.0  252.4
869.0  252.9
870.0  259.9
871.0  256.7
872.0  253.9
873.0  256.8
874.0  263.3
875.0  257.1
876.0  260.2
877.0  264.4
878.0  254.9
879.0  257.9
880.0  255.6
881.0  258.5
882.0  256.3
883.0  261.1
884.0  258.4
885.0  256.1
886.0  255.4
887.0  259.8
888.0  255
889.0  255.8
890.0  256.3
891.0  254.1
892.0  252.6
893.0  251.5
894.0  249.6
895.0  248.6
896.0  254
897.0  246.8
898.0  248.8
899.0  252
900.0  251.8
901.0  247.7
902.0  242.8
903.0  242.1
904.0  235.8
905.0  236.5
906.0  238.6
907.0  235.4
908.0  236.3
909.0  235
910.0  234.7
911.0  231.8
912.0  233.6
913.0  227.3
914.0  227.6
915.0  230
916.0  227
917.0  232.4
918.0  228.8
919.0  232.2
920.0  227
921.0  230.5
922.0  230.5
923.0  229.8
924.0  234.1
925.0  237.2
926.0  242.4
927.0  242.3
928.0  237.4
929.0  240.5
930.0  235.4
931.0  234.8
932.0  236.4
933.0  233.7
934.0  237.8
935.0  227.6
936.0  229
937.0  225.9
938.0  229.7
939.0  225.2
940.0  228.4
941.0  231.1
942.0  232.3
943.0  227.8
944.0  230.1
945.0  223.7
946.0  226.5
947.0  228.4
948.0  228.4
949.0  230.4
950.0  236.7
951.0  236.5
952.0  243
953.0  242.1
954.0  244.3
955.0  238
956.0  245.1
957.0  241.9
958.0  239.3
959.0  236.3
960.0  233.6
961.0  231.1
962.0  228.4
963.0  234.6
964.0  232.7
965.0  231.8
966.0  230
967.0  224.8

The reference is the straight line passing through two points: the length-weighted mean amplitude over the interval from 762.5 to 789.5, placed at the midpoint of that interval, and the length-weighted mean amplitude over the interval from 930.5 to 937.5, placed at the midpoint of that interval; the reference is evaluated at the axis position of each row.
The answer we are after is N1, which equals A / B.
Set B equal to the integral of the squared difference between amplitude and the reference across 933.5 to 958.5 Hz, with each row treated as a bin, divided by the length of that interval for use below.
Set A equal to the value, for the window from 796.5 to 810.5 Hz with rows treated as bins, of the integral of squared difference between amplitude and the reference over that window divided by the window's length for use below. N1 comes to 3.1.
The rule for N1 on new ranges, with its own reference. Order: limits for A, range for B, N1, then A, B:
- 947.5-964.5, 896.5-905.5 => 1.2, 94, 79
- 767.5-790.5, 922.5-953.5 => 1.0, 32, 31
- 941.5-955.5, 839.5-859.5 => 0.5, 63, 121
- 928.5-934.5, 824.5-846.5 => 0.1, 19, 171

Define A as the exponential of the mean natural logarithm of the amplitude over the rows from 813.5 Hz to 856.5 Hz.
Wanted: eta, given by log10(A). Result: 2.37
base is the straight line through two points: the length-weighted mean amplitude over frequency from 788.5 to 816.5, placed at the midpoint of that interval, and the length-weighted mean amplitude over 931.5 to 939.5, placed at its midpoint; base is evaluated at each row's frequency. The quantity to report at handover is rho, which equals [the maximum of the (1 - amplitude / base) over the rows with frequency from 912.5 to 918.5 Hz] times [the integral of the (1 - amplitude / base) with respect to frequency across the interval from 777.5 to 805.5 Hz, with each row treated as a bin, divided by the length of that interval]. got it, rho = -0.0005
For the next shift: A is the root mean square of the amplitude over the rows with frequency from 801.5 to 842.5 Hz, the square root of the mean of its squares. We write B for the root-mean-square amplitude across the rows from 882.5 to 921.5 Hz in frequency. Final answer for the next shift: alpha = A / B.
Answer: 0.98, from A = 238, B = 243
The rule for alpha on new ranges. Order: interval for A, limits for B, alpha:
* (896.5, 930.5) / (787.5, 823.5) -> 0.98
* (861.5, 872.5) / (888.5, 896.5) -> 1.00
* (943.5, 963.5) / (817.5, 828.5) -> 0.98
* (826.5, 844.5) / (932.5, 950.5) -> 1.03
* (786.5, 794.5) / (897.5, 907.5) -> 1.01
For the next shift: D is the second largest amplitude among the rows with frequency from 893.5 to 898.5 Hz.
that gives 249.6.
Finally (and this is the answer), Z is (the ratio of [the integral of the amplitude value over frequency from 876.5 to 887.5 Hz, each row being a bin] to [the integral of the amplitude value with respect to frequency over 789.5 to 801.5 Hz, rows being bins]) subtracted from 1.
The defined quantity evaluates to 0.0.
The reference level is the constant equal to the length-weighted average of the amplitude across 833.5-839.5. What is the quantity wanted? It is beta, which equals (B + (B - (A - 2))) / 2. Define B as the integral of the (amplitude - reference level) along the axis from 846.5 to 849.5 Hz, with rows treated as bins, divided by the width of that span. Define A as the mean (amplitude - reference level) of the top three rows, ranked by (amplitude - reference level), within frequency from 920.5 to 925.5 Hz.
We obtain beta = 3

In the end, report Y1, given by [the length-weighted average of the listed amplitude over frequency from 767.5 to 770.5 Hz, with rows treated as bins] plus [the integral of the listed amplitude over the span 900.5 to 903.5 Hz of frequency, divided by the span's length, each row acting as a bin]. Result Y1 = 506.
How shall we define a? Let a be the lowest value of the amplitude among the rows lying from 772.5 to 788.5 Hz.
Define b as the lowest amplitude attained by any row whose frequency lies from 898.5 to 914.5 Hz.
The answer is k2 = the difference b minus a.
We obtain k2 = -20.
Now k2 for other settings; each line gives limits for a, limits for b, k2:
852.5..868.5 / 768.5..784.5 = 14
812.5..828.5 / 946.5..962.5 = -8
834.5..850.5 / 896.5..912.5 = 1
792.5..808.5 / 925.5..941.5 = -11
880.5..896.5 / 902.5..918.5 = -22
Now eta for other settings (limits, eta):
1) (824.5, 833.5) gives 2.38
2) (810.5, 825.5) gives 2.38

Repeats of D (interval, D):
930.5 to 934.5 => 236.4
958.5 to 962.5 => 233.6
